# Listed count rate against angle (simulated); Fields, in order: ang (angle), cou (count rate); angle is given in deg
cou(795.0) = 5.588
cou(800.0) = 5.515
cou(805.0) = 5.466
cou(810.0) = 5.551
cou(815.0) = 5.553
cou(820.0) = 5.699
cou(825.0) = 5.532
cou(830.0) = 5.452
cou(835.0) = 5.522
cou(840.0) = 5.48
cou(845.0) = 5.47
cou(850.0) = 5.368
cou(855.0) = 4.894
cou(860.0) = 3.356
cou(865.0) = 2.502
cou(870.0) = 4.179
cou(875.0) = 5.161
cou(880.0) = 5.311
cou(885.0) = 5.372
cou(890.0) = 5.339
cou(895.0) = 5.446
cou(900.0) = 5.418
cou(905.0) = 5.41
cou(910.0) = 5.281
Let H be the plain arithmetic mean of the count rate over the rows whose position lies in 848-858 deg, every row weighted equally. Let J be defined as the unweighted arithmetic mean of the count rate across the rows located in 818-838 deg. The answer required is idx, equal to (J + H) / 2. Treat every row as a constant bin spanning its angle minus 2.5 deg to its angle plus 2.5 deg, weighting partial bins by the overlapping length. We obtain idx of 5.34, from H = 5.1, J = 5.55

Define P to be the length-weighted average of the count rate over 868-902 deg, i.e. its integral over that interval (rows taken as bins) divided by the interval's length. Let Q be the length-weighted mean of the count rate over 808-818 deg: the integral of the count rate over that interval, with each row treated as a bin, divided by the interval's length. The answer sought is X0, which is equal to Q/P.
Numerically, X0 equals 1.1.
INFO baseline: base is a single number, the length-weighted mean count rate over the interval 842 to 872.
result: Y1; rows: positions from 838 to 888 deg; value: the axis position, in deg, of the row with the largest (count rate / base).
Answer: 840.0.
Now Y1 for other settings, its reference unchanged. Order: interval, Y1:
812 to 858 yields 820.0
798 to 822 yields 820.0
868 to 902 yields 895.0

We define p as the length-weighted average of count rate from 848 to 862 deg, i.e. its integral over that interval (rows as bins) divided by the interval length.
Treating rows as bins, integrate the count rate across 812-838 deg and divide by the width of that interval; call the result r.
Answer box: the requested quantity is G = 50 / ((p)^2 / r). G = 13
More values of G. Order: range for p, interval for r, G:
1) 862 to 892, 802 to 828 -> 13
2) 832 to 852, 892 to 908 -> 9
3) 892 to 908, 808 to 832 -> 9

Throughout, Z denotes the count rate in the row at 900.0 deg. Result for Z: 5.418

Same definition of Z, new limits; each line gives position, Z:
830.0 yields 5.452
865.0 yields 2.502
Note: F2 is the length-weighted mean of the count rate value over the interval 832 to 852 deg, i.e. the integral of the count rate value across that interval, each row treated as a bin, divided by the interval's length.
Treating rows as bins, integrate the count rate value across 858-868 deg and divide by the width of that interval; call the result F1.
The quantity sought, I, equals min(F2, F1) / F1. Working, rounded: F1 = 2.97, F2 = 5.5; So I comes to 1.0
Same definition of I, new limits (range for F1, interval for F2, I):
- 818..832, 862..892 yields 0.8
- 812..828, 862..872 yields 0.6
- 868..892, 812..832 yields 1.0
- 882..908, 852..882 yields 0.8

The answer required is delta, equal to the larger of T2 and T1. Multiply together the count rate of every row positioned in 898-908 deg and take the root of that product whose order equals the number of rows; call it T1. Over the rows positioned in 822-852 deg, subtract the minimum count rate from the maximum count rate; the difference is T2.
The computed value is 5.41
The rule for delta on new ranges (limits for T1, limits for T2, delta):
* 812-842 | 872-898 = 5.54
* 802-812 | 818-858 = 5.51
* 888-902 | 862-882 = 5.40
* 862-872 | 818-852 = 3.23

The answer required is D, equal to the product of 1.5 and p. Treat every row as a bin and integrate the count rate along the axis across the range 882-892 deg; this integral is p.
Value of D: 80.3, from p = 53.5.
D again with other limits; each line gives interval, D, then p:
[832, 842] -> 82.5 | 55.0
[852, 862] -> 63.4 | 42.3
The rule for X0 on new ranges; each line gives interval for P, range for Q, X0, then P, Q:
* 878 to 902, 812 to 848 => 1.0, 5.4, 5.53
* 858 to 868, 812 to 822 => 1.9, 3.0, 5.62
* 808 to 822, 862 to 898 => 0.8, 5.6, 4.75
